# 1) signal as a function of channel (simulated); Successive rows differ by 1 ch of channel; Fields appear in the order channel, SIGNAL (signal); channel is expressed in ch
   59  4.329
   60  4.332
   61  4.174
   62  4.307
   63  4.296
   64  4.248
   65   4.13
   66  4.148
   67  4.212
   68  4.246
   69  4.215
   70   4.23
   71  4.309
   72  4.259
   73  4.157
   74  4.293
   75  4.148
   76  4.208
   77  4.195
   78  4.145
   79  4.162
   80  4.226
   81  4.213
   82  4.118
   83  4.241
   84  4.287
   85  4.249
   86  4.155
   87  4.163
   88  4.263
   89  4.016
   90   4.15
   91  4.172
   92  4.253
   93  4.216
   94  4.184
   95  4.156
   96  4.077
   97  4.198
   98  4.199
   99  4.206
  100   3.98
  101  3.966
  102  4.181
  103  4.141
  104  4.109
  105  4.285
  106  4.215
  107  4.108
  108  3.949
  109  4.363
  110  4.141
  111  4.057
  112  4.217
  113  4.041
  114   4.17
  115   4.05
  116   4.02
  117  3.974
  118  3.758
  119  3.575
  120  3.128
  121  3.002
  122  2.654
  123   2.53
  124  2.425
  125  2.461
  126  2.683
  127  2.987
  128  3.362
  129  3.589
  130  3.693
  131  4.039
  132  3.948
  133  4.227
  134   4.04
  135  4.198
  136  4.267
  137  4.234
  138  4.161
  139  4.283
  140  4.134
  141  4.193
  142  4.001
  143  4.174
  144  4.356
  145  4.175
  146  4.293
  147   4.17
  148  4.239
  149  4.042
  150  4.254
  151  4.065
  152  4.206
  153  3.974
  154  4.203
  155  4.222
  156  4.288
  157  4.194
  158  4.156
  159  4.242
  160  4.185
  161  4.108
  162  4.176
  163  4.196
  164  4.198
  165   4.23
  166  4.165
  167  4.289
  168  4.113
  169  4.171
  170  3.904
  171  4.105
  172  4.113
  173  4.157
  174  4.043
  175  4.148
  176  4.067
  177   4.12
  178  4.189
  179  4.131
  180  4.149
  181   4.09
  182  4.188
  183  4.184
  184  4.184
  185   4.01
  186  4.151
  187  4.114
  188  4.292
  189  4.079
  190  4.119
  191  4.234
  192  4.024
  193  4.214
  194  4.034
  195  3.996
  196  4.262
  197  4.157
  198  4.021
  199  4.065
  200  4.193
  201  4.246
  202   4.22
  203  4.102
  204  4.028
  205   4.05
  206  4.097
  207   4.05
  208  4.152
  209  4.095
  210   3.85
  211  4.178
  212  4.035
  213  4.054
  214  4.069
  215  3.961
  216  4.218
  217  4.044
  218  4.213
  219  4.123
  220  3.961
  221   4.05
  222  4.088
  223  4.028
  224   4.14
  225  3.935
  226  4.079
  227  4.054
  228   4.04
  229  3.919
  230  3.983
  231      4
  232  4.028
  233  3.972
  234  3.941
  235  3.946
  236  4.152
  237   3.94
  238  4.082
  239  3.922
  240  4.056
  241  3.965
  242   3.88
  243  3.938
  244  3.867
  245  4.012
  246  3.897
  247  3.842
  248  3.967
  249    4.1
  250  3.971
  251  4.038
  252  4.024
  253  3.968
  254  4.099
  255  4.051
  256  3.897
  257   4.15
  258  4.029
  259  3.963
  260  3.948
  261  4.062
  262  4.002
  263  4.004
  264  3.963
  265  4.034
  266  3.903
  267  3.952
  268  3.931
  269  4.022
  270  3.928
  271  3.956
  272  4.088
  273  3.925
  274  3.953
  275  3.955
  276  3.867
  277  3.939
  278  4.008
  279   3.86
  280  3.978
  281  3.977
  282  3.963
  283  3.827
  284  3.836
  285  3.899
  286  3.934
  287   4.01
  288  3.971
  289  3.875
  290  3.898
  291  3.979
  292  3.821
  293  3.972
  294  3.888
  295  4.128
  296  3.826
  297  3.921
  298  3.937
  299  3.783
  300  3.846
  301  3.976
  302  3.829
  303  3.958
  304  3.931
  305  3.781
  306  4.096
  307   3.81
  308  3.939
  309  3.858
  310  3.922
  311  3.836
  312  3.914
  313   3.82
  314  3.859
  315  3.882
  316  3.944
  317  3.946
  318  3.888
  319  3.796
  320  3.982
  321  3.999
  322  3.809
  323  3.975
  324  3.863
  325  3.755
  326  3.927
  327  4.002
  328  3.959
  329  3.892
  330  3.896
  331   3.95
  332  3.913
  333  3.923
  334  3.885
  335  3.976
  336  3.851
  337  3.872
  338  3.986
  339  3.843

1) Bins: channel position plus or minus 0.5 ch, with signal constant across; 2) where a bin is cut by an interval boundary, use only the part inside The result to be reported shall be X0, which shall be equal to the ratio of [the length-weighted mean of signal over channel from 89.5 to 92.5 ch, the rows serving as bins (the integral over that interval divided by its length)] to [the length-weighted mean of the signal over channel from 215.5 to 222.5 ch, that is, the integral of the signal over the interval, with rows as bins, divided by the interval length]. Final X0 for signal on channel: 1.02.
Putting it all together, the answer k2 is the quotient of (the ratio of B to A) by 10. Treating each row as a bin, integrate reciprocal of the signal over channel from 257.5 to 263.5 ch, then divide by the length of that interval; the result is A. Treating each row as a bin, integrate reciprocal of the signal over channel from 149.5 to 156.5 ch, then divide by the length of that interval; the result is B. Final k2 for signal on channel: 0.096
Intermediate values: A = 0.250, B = 0.240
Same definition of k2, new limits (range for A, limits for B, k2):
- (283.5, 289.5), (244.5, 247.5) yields 0.100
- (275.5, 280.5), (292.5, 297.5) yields 0.100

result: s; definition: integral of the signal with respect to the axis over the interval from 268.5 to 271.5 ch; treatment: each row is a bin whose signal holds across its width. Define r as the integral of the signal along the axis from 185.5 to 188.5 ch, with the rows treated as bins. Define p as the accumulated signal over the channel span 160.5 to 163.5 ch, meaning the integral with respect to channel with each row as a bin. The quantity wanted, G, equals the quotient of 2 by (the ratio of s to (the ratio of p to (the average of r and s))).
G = 0.171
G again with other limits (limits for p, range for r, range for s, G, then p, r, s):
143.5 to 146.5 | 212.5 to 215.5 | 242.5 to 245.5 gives 0.182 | 12.8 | 12.1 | 11.8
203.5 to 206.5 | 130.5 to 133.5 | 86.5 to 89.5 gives 0.159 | 12.2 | 12.2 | 12.4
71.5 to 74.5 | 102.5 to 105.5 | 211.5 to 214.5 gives 0.169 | 12.7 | 12.5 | 12.2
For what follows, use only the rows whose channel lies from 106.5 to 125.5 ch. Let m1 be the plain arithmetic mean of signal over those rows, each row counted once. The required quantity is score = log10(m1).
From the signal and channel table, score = 0.558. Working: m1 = 3.61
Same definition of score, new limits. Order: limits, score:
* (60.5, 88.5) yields 0.625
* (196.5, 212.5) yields 0.612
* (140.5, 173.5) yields 0.620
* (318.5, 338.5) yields 0.592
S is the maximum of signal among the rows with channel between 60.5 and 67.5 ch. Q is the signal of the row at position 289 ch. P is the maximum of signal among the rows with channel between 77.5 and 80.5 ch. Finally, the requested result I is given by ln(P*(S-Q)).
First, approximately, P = 4.226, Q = 3.875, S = 4.307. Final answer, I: 0.6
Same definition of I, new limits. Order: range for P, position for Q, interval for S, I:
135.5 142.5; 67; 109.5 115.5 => -3.8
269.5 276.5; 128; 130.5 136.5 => 1.3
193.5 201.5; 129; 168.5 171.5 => 0.9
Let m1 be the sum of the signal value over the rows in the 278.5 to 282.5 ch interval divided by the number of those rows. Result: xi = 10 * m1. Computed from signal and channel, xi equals 39.4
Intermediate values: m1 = 3.94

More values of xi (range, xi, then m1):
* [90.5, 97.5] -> 41.8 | 4.18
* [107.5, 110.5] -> 41.5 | 4.15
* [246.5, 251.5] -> 39.8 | 3.98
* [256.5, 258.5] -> 40.9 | 4.09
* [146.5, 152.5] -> 41.6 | 4.16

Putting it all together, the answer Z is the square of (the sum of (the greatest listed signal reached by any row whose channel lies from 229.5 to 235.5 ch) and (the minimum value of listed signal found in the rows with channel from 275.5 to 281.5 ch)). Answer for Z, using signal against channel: 62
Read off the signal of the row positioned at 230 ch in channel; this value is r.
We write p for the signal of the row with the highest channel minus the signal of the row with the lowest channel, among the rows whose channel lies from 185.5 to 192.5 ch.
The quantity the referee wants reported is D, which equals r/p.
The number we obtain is -31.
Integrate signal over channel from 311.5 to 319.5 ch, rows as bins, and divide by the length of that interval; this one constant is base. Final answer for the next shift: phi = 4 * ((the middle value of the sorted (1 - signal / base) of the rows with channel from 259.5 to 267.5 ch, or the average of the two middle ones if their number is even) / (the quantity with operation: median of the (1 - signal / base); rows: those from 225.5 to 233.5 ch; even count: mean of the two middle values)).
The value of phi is 3.1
